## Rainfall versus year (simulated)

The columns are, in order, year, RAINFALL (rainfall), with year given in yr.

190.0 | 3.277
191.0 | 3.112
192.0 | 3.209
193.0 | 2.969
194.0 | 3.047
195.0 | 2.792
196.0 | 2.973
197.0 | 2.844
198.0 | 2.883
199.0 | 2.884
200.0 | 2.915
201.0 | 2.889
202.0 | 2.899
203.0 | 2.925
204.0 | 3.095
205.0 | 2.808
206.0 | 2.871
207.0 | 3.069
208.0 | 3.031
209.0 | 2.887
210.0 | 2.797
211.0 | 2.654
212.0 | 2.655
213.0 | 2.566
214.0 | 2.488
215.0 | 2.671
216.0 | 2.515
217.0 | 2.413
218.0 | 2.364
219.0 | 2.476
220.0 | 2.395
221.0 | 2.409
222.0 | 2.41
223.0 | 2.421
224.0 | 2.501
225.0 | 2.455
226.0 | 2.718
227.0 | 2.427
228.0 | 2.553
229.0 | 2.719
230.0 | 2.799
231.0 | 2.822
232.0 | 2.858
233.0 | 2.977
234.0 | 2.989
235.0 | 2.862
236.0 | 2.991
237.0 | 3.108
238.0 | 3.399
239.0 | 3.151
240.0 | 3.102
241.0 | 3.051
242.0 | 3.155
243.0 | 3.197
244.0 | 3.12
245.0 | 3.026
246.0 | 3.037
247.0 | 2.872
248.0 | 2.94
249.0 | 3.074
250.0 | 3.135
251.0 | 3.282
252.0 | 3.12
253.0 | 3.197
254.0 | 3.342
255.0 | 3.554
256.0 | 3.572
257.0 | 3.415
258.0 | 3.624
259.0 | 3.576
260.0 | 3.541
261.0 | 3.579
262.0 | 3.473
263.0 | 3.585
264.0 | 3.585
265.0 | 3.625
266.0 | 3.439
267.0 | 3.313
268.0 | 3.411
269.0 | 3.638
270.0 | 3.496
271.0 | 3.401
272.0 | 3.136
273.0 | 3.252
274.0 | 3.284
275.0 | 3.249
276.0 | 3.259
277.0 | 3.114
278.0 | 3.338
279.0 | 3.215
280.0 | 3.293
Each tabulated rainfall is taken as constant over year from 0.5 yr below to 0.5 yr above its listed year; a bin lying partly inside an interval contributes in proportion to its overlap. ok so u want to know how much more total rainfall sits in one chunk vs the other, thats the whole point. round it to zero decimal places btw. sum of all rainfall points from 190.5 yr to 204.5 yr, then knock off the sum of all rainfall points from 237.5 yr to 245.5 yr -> 16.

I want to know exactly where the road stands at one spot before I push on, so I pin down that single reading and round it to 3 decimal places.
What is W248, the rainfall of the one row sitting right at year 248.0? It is 2.940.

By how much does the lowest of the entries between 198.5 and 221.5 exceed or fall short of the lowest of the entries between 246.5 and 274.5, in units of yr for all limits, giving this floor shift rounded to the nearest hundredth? -0.51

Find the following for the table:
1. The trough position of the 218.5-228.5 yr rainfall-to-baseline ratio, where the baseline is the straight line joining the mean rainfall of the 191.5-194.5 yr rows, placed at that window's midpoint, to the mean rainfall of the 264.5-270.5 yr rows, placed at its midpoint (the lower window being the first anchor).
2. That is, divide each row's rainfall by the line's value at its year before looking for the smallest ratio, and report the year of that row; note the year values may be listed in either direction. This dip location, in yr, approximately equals 220.0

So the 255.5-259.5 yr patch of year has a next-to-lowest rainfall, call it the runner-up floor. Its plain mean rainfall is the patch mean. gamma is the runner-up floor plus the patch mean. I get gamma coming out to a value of 7.1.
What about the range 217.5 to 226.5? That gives 4.9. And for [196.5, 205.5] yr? 5.7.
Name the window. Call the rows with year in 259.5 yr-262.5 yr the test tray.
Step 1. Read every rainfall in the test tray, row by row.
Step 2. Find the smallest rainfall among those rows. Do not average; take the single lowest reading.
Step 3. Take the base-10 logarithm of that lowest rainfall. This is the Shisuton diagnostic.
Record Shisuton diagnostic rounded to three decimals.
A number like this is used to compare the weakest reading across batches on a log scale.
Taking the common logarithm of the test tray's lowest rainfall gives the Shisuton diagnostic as 0.541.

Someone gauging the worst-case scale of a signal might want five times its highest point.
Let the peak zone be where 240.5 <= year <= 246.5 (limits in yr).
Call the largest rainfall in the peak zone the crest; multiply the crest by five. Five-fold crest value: 16.0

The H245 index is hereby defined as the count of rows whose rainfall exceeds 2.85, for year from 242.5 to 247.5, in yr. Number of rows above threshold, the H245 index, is 5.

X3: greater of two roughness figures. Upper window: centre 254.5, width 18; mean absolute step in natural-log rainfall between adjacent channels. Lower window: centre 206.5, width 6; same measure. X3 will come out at 0.0495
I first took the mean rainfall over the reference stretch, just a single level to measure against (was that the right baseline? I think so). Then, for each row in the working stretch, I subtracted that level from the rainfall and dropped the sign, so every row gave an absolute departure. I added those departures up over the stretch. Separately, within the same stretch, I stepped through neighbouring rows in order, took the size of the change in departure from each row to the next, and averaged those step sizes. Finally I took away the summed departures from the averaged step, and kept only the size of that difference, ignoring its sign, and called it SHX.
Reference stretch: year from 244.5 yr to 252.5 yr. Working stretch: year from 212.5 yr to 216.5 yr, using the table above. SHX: 1.9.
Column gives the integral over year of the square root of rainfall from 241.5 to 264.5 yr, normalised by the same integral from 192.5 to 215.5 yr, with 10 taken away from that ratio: -8.92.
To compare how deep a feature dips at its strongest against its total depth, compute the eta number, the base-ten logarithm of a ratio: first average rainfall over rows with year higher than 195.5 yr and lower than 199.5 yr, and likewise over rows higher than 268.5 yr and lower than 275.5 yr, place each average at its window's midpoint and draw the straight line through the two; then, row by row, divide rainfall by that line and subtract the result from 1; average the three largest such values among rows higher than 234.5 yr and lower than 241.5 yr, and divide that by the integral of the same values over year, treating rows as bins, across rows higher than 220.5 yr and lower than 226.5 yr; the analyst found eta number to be -1.3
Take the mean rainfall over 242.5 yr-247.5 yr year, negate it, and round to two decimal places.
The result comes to -3.05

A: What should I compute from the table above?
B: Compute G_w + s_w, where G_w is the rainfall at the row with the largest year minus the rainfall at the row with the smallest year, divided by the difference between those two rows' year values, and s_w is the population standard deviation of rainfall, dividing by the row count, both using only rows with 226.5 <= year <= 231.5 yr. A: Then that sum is 0.25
